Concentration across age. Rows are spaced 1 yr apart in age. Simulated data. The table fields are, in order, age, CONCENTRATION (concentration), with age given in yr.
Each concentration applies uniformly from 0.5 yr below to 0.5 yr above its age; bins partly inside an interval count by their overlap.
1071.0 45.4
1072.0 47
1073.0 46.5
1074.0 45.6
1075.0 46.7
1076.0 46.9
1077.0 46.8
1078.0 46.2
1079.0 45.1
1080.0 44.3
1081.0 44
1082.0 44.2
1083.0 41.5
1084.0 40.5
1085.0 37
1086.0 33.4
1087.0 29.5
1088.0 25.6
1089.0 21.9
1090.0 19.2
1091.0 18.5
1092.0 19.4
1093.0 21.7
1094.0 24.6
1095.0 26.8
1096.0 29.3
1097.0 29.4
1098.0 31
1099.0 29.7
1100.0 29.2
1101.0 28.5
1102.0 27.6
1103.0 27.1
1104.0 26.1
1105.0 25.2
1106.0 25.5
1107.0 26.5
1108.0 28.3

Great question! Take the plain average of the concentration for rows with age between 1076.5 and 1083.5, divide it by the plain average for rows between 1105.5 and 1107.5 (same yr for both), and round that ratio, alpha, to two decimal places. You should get 1.71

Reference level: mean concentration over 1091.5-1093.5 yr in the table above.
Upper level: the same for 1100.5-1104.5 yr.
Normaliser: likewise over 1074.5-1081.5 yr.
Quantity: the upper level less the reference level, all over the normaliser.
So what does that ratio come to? 0.15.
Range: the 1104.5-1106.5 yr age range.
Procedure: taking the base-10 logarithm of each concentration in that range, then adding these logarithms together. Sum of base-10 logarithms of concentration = 2.81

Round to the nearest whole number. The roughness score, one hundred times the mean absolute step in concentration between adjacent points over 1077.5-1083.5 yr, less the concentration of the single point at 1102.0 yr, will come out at 74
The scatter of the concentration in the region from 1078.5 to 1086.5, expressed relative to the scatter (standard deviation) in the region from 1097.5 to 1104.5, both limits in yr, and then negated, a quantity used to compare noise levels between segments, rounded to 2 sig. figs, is -2.5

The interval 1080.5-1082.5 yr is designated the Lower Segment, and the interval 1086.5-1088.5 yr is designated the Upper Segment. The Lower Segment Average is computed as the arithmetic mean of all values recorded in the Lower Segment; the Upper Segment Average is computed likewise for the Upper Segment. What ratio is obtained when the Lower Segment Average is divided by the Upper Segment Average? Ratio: 1.6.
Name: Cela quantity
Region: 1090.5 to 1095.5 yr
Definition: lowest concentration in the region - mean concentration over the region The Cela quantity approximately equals -4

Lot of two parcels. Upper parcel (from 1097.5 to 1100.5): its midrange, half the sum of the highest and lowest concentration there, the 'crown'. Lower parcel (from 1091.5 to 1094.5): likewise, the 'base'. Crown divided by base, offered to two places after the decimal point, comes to 1.37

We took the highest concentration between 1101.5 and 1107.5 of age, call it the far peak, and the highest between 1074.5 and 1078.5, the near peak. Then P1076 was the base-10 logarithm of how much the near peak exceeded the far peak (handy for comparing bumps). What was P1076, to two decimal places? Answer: 1.29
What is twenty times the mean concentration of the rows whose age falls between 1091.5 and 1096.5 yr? 487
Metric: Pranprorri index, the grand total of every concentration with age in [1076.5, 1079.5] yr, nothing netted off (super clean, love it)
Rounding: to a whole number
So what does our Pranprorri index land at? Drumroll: 138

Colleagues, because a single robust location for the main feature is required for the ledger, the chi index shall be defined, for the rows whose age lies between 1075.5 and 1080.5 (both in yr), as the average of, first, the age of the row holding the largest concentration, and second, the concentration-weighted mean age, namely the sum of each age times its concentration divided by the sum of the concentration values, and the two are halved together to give 1077.0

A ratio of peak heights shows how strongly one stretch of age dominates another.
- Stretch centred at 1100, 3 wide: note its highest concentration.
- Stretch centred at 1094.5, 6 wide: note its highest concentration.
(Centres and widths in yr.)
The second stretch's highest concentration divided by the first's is 0.99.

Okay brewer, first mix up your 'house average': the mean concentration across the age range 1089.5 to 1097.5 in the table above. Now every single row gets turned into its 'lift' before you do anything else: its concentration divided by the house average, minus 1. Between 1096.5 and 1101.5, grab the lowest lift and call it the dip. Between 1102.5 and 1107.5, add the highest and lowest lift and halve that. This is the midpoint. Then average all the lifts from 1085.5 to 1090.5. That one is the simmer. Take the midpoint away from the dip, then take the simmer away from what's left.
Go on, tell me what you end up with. 0.0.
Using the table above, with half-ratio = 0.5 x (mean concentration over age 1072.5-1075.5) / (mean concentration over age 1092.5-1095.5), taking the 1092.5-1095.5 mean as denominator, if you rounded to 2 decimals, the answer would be 0.95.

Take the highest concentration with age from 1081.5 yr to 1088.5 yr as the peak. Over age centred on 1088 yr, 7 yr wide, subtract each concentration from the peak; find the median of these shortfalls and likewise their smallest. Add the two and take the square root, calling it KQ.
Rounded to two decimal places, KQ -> 5.08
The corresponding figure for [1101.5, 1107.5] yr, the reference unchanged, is 5.87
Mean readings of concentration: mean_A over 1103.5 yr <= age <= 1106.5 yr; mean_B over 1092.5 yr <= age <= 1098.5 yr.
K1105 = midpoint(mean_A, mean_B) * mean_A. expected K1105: 675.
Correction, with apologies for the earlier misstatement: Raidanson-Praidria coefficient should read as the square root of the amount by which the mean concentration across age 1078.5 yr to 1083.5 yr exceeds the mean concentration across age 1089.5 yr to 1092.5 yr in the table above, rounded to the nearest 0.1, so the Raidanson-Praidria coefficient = 5.0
